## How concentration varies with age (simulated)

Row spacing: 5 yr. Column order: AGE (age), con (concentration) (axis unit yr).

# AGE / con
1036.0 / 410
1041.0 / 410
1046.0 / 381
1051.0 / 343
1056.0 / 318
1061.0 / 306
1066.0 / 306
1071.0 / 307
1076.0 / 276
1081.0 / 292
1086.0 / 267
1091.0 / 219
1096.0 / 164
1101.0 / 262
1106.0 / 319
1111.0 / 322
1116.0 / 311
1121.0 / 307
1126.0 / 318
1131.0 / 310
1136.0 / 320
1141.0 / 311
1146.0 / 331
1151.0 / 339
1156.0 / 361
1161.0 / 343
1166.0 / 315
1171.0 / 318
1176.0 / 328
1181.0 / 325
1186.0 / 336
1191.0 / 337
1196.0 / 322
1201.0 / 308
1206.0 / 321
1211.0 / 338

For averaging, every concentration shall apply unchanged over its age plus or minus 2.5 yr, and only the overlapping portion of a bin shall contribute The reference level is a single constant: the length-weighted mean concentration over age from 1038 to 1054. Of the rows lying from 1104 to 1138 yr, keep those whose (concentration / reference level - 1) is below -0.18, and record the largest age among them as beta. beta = 1121.0 yr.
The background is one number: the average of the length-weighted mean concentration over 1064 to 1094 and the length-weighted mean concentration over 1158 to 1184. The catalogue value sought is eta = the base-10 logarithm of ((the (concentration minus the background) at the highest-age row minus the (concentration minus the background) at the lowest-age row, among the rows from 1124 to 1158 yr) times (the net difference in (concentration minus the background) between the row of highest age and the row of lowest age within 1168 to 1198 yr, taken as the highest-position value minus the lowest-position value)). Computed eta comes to 2.2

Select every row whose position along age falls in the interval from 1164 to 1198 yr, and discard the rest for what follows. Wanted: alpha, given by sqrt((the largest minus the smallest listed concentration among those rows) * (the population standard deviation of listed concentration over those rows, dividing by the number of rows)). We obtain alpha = 13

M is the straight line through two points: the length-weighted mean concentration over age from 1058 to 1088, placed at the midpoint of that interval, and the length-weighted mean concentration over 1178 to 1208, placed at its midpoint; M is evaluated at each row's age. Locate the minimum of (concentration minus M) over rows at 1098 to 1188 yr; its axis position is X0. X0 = 1101.0 yr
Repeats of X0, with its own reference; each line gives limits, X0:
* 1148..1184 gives 1166.0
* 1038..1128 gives 1096.0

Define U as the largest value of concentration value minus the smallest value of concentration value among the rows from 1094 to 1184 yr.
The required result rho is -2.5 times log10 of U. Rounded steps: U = 197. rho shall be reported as -5.7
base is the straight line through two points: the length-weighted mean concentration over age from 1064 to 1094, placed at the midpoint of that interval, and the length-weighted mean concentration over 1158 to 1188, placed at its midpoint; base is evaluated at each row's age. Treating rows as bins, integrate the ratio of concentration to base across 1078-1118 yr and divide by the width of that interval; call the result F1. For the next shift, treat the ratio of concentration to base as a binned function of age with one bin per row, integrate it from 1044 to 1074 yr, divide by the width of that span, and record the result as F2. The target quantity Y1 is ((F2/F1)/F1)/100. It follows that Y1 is 0.0140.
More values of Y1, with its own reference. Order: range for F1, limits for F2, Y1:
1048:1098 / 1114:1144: 0.0095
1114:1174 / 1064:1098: 0.0088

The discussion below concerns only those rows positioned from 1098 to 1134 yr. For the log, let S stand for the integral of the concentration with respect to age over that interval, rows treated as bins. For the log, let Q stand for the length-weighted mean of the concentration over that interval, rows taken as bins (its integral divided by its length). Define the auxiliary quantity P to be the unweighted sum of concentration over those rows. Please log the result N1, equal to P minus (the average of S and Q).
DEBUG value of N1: -3497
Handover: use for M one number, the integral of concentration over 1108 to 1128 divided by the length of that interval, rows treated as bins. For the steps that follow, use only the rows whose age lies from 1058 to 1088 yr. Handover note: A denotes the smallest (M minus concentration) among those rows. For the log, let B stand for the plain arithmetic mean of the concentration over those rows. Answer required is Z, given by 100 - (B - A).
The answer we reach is -185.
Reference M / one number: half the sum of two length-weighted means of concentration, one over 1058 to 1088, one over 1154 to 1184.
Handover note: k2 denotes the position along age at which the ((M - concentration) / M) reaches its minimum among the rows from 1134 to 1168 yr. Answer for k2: 1156.0 yr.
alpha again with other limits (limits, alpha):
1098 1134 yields 34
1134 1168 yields 29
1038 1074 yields 63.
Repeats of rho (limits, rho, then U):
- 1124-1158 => -4.3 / 51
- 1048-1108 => -5.6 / 179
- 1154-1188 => -4.2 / 46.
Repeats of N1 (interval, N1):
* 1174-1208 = -3416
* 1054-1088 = -3110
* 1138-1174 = -3804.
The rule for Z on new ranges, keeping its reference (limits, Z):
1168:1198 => -250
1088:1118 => -174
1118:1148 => -233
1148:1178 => -280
